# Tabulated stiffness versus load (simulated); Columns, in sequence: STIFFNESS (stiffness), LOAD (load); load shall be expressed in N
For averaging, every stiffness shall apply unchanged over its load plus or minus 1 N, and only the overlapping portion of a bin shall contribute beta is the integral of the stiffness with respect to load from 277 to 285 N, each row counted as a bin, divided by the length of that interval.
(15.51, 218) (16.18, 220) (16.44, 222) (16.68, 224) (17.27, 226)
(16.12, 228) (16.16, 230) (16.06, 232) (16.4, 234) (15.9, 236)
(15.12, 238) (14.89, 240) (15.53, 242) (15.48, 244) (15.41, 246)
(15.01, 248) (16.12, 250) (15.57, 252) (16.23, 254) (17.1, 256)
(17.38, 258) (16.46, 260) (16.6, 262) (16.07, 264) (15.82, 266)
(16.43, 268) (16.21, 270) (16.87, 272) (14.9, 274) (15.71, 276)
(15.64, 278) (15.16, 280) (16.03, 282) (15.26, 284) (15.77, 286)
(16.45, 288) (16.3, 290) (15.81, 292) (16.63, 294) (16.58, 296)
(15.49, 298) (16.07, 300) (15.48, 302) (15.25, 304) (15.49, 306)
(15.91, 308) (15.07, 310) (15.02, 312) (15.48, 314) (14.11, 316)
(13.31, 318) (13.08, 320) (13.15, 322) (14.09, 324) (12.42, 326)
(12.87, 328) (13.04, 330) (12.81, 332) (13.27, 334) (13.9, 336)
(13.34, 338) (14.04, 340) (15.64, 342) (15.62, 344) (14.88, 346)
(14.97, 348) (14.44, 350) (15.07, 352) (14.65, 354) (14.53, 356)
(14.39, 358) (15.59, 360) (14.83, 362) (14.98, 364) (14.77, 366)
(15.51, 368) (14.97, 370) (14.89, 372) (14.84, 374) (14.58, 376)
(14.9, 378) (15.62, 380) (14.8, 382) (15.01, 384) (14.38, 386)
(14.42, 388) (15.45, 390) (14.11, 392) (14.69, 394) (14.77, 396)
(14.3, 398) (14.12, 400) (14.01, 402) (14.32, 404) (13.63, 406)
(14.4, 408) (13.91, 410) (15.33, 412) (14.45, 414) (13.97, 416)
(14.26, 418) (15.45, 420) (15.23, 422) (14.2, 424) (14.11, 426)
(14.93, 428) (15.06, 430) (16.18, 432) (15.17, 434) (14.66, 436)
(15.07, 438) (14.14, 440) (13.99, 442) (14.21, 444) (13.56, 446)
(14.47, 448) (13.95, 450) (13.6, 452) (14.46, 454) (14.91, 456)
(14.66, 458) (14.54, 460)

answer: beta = 15.5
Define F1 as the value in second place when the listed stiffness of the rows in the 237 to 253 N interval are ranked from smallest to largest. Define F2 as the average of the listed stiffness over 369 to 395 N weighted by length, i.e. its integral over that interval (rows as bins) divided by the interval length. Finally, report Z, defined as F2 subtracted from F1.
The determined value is 0.2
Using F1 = 15.01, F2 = 14.8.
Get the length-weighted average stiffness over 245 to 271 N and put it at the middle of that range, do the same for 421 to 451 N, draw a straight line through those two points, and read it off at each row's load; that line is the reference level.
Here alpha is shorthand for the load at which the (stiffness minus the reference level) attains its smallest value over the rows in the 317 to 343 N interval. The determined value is 326 N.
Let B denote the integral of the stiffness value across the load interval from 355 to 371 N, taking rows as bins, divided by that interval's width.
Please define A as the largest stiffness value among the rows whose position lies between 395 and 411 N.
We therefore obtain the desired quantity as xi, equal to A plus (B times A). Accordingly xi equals 236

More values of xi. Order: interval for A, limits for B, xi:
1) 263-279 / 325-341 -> 240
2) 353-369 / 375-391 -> 248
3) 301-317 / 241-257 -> 267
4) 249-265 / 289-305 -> 295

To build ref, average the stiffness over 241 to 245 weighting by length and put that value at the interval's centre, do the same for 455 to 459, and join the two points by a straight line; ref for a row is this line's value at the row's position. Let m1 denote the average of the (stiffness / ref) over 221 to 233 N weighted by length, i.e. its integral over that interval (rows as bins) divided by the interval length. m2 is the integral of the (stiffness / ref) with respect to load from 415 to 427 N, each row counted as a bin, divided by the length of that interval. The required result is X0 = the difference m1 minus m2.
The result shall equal 0.08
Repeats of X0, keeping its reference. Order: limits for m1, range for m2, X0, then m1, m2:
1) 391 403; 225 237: -0.09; 0.96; 1.050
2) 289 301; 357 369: 0.06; 1.05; 0.994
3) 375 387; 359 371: -0.01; 0.99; 1.001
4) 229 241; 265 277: -0.02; 1.01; 1.038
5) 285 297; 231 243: 0.05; 1.06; 1.008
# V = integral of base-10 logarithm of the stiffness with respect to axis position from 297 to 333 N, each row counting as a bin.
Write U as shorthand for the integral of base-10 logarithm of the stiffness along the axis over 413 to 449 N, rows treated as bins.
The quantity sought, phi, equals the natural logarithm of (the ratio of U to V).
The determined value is 0.01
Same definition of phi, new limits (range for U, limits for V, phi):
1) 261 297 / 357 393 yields 0.03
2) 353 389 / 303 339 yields 0.02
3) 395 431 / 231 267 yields -0.04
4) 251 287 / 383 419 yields 0.04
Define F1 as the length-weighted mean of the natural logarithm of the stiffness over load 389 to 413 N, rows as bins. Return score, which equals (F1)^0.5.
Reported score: 1.63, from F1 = 2.67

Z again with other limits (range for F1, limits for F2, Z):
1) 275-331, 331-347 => -1.3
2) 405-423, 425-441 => -1.0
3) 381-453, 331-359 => -0.8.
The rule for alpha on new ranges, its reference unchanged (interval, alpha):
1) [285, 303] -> 298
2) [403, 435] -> 406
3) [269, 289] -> 274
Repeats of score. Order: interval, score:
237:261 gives 1.66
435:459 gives 1.63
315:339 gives 1.61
